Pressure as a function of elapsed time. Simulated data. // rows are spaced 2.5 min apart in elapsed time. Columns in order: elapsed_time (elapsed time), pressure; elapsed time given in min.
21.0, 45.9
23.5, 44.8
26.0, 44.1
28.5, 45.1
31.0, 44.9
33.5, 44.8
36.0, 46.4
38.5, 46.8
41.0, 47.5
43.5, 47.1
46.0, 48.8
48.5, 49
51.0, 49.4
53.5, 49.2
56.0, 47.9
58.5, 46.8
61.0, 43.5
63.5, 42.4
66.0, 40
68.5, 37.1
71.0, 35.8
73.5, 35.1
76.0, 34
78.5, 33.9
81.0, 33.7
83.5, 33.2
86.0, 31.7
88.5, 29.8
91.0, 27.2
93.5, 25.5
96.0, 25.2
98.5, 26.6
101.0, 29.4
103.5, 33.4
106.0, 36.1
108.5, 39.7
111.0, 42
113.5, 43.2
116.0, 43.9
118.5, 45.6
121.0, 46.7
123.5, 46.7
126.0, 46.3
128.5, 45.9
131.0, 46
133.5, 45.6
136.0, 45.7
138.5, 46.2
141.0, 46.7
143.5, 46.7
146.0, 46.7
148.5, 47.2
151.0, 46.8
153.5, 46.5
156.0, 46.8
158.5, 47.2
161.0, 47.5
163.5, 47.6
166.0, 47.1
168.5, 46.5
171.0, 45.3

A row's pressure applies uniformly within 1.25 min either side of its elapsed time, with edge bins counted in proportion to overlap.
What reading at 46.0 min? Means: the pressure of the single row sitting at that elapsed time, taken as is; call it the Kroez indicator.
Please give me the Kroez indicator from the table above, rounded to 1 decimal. 48.8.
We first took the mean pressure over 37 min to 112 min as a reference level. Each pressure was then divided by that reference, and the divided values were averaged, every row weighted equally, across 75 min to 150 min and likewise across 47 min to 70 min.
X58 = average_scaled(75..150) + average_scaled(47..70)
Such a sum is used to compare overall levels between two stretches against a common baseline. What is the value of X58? 2.20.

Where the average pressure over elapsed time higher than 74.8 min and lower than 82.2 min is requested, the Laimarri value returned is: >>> 34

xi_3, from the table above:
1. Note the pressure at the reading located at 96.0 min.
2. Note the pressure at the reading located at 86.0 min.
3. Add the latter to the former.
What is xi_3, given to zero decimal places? 57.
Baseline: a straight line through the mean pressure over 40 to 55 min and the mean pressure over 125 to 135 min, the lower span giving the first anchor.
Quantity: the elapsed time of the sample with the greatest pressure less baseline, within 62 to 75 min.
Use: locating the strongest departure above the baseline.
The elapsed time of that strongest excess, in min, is 63.5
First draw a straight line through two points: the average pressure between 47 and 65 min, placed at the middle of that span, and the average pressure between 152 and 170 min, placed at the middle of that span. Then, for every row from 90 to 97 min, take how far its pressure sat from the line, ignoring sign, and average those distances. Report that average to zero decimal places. 21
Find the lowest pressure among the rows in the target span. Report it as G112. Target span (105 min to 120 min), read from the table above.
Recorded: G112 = 36.1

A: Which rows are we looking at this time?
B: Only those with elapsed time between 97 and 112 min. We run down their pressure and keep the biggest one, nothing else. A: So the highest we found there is 42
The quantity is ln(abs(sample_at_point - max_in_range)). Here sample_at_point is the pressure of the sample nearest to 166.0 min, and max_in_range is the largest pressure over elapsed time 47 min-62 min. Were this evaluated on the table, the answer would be 0.8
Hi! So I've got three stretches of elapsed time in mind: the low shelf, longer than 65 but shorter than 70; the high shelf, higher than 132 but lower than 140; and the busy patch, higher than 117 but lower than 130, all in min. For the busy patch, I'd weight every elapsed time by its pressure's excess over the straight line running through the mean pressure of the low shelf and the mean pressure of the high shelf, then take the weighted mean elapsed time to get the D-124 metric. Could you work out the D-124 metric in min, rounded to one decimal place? 122.8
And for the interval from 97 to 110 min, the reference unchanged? 101.9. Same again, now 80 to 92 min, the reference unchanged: 87.0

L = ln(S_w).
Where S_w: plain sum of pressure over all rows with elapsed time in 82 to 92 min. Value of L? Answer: 4.80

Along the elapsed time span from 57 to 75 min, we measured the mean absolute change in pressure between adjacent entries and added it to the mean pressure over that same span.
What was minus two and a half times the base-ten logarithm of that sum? -4.06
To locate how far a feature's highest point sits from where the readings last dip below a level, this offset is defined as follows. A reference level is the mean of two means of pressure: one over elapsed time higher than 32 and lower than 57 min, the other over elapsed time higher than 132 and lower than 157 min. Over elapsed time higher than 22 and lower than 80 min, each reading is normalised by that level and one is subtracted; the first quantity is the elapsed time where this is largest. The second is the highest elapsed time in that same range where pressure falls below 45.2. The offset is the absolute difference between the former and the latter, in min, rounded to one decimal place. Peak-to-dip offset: 27.5 min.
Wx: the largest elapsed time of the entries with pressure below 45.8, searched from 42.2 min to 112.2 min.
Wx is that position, 111.0 min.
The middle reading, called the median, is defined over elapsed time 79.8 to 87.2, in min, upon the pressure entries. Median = 33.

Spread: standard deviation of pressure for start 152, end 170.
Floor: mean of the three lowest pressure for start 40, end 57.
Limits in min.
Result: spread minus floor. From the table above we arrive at -47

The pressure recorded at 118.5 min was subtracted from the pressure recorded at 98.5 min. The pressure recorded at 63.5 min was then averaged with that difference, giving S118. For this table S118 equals 11.7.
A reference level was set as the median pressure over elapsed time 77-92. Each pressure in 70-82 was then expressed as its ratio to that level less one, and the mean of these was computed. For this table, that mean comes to 0.06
